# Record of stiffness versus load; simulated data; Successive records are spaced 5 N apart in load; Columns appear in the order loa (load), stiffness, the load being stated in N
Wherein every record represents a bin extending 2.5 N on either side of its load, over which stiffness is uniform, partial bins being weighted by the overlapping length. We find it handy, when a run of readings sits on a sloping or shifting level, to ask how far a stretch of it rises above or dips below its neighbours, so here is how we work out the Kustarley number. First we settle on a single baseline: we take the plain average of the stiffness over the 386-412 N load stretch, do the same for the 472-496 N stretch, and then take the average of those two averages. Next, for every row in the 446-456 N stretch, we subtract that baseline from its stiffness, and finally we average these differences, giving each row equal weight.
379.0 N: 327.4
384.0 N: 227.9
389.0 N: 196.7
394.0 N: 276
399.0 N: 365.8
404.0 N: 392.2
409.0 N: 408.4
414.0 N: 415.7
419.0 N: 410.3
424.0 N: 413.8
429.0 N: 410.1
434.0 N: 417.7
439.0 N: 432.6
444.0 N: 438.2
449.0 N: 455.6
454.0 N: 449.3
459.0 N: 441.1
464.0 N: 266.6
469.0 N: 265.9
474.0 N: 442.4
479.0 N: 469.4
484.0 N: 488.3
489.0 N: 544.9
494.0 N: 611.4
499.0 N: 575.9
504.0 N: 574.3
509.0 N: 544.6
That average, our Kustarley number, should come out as 33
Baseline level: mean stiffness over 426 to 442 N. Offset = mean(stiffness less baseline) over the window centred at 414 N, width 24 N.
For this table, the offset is -12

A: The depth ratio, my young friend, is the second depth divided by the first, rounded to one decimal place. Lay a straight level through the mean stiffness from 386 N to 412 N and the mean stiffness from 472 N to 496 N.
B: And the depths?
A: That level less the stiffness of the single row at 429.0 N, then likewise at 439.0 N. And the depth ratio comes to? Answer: 1.1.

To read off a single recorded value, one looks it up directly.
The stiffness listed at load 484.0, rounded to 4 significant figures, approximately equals 488.3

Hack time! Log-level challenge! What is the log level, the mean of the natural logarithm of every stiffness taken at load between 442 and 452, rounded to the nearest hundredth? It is 6.10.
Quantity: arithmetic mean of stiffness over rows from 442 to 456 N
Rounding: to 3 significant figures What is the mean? 448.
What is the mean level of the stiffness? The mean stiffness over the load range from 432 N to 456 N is 439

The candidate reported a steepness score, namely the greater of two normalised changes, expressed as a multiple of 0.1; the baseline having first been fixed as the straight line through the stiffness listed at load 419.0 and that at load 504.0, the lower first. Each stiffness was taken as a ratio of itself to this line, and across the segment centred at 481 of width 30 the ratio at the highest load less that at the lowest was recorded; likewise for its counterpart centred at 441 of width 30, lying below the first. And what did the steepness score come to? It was 5.8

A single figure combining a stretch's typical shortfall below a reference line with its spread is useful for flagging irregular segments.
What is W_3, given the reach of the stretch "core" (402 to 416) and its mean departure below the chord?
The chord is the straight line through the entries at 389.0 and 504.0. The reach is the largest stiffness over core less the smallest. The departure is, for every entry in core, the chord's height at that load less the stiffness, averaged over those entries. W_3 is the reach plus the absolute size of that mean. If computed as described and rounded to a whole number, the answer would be 167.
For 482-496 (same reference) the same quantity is 146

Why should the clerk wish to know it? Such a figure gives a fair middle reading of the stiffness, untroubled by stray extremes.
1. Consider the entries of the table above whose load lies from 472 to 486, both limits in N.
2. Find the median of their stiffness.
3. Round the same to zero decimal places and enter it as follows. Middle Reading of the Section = 469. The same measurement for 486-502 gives 576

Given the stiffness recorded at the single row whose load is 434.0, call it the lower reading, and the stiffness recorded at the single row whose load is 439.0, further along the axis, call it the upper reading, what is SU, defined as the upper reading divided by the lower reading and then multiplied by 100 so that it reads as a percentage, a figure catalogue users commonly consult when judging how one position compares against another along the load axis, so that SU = 104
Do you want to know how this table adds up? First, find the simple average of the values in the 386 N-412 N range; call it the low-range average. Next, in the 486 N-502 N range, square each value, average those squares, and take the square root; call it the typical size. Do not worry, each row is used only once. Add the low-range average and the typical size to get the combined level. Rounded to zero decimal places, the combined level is 906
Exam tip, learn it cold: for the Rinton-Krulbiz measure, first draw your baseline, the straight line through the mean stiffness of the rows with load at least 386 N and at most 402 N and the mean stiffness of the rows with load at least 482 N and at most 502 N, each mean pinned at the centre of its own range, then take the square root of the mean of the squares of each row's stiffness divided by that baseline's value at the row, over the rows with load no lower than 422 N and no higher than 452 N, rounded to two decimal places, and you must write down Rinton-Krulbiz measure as 1.07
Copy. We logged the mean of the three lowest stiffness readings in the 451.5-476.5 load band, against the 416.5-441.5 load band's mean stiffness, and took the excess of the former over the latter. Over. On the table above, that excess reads -92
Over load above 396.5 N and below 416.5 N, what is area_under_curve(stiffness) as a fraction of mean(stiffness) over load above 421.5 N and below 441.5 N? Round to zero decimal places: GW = 19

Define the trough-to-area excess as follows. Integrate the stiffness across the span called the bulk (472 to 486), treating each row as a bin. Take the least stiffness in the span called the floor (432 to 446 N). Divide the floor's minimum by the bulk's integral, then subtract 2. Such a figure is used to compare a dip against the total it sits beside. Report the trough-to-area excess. -1.94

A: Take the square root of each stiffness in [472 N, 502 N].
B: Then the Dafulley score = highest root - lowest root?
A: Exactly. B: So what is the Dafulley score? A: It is 3.7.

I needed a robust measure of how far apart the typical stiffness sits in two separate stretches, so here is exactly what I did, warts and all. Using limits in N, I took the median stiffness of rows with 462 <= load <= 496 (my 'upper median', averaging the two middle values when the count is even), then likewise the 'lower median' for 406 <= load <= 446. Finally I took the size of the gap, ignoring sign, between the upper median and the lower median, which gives 55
